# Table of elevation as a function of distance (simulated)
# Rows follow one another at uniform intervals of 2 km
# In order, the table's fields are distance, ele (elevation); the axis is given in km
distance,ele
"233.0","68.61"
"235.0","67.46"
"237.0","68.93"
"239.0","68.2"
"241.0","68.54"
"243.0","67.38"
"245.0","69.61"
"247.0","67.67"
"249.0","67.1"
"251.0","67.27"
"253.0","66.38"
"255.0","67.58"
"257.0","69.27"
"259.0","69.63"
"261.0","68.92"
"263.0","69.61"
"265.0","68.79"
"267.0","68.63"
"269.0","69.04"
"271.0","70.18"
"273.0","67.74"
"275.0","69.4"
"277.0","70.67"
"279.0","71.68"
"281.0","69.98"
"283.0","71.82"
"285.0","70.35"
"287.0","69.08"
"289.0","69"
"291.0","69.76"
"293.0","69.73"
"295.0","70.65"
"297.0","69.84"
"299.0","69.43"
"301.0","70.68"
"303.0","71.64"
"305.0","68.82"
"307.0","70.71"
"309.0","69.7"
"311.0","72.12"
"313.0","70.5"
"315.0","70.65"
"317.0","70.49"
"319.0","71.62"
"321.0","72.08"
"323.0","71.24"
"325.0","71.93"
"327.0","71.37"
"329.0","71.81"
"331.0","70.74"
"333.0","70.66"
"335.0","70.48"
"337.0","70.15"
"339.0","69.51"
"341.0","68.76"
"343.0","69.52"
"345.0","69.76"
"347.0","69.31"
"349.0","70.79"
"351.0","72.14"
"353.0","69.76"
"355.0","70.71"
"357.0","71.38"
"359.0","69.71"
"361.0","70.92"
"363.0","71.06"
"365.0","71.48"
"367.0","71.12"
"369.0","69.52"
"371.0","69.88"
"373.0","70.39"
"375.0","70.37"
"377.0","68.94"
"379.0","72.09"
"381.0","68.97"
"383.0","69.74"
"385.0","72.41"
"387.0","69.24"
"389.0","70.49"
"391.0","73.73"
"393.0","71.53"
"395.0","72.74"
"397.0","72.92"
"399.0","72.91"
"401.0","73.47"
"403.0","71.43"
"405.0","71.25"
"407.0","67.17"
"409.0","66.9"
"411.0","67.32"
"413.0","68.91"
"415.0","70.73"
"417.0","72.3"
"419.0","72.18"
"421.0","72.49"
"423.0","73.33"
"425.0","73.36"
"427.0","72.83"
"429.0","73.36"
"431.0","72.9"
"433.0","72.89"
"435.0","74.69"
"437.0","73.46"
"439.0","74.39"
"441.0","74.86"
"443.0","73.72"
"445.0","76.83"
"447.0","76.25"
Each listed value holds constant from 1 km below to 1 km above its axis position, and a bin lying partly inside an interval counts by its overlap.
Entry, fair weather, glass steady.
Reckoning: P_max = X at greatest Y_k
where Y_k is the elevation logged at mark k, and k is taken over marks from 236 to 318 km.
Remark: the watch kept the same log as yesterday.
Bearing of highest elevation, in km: 311.0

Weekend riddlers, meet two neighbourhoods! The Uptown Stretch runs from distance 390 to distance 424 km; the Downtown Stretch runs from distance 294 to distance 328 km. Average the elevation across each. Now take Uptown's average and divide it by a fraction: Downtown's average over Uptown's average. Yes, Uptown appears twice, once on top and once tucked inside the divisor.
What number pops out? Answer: 71.7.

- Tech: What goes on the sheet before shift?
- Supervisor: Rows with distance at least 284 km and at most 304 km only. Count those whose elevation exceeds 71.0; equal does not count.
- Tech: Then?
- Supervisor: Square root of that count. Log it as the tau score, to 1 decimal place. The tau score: 1.0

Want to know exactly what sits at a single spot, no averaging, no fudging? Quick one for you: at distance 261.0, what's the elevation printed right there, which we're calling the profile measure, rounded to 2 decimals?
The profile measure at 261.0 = 68.92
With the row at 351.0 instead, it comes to 72.14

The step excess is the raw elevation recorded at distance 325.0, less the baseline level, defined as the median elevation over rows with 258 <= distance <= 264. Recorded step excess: 2.3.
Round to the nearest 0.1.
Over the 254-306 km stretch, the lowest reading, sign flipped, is -67.6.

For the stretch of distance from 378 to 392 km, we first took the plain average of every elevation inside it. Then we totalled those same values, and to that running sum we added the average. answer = 568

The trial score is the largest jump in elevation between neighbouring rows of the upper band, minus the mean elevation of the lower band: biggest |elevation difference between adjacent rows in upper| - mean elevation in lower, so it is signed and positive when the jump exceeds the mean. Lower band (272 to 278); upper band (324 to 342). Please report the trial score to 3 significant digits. -68.2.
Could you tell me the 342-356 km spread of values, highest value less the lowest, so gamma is 2.83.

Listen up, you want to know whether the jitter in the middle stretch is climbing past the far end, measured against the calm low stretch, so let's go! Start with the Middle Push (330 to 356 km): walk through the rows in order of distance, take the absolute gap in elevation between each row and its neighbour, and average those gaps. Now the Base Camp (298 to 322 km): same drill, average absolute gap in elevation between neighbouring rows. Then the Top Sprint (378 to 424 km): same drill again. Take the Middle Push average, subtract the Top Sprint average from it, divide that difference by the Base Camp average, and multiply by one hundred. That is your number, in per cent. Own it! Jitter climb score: -51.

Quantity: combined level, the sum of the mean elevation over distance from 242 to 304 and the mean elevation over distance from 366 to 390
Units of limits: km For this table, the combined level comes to 140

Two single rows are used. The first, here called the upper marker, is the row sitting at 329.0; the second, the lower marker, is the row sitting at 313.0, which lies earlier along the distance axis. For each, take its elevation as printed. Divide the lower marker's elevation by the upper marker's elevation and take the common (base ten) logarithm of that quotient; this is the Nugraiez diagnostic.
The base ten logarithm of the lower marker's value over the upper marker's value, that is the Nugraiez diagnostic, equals -0.008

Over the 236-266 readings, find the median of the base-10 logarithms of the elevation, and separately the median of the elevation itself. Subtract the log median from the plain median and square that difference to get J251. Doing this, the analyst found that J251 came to 4449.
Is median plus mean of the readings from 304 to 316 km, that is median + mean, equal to 141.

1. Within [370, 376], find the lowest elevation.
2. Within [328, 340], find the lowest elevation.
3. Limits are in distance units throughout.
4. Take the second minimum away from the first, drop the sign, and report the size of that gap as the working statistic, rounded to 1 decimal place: 0.4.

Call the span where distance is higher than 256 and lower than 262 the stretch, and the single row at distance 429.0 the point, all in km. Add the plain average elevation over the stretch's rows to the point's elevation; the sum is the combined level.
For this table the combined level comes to 143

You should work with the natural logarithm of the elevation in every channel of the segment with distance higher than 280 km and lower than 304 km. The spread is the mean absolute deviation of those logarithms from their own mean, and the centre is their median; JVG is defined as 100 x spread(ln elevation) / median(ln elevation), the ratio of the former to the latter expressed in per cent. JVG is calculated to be 0.24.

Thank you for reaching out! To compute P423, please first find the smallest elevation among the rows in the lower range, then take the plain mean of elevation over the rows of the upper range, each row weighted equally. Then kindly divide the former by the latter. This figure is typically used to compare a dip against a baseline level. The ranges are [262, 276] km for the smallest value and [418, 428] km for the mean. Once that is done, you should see 0.93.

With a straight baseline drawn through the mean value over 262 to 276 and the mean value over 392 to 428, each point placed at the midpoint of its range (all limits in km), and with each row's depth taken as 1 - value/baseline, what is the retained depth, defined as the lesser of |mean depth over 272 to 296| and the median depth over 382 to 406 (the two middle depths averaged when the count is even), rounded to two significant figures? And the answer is -0.014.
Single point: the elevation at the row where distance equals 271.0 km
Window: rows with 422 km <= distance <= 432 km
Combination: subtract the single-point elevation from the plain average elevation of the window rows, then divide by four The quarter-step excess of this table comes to 0.7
